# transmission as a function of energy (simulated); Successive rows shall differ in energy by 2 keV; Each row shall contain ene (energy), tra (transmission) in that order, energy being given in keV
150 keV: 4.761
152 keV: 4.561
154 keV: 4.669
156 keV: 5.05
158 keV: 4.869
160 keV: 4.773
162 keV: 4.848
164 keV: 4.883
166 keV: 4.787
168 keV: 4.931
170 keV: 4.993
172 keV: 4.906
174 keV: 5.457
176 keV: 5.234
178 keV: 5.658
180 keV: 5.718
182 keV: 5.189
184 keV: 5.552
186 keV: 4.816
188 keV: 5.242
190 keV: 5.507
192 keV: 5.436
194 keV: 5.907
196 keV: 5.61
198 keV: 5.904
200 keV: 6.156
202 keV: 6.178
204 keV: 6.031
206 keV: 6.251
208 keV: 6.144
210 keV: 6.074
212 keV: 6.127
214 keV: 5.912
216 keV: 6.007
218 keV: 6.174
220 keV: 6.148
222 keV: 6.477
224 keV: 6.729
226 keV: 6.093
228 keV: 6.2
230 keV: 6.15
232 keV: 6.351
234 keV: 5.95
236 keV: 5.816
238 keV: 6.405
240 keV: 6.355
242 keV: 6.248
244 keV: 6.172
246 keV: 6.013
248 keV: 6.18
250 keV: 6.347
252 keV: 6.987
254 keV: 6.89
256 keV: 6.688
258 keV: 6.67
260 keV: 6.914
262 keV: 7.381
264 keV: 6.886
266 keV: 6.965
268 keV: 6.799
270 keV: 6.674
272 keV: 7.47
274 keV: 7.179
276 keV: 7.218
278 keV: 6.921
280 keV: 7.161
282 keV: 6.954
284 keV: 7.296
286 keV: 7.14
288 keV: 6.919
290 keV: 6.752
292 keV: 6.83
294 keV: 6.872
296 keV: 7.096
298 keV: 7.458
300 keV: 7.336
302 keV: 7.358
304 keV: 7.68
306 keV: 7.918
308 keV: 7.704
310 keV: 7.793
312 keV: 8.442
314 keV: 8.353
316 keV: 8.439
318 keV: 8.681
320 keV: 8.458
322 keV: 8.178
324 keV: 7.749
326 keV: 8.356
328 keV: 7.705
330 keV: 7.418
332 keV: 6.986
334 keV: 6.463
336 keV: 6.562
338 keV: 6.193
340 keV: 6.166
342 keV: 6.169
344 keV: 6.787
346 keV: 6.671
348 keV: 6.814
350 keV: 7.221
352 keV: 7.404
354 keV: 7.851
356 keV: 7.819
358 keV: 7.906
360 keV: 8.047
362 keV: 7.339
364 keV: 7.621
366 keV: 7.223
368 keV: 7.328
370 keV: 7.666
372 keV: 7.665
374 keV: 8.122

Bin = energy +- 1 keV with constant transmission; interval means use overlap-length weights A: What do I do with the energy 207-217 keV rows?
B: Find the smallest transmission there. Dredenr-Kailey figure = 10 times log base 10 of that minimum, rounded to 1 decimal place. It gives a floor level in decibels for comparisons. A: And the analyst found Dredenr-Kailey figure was 7.7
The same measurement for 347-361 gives 8.3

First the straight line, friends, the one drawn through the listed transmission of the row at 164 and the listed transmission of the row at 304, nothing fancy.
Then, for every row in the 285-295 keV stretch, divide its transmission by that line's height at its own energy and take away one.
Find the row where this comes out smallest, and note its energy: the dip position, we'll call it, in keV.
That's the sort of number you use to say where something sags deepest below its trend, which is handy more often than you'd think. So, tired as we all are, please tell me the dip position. 290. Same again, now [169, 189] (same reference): 186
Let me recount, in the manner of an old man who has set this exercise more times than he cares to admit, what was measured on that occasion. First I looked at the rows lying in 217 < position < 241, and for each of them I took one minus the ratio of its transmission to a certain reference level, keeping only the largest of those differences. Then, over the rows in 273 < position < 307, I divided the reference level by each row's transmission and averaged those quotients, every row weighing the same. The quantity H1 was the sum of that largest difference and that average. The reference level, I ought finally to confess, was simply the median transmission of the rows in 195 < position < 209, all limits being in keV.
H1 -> 0.91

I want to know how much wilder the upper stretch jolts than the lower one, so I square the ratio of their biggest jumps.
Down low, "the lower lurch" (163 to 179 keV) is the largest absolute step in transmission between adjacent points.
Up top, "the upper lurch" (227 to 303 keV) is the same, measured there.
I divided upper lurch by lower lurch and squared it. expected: 2.1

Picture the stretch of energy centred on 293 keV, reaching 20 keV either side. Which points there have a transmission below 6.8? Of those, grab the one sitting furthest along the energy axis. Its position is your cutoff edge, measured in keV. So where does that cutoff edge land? 290 keV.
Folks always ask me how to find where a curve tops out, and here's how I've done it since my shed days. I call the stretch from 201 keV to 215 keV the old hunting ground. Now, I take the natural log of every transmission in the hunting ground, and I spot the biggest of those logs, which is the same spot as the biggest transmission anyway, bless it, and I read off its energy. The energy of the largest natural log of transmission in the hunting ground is 206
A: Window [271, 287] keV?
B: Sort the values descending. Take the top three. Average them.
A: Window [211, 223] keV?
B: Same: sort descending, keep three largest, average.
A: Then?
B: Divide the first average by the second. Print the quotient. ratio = 1.17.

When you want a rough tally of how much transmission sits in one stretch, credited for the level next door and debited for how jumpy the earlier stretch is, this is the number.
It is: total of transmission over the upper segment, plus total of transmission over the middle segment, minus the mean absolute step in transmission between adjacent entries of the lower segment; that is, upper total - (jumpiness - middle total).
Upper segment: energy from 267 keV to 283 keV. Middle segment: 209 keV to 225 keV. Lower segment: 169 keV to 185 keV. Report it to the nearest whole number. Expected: 106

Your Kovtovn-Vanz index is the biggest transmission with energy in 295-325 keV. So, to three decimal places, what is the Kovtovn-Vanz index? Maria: 8.681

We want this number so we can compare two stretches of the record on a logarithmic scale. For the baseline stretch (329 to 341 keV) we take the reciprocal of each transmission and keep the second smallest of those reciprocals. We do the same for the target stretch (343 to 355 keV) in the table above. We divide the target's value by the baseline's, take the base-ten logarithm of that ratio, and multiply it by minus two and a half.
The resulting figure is 0.06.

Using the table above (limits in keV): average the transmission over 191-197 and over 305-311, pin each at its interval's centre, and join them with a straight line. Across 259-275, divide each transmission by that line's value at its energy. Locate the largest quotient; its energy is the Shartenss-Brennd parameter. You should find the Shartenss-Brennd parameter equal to 262 keV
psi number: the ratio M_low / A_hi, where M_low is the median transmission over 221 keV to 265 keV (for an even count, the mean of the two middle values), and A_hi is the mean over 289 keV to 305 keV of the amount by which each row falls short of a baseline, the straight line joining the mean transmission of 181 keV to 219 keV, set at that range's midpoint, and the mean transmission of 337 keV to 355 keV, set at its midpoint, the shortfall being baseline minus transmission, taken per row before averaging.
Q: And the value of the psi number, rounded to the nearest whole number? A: -9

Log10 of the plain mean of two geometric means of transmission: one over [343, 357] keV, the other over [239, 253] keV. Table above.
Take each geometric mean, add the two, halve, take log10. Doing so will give 0.830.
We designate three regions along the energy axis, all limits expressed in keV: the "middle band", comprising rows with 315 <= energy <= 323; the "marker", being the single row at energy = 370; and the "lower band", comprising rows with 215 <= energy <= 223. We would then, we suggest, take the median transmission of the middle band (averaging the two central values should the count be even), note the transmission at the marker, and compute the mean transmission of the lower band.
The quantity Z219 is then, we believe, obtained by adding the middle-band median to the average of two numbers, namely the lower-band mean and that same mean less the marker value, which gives 10.8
